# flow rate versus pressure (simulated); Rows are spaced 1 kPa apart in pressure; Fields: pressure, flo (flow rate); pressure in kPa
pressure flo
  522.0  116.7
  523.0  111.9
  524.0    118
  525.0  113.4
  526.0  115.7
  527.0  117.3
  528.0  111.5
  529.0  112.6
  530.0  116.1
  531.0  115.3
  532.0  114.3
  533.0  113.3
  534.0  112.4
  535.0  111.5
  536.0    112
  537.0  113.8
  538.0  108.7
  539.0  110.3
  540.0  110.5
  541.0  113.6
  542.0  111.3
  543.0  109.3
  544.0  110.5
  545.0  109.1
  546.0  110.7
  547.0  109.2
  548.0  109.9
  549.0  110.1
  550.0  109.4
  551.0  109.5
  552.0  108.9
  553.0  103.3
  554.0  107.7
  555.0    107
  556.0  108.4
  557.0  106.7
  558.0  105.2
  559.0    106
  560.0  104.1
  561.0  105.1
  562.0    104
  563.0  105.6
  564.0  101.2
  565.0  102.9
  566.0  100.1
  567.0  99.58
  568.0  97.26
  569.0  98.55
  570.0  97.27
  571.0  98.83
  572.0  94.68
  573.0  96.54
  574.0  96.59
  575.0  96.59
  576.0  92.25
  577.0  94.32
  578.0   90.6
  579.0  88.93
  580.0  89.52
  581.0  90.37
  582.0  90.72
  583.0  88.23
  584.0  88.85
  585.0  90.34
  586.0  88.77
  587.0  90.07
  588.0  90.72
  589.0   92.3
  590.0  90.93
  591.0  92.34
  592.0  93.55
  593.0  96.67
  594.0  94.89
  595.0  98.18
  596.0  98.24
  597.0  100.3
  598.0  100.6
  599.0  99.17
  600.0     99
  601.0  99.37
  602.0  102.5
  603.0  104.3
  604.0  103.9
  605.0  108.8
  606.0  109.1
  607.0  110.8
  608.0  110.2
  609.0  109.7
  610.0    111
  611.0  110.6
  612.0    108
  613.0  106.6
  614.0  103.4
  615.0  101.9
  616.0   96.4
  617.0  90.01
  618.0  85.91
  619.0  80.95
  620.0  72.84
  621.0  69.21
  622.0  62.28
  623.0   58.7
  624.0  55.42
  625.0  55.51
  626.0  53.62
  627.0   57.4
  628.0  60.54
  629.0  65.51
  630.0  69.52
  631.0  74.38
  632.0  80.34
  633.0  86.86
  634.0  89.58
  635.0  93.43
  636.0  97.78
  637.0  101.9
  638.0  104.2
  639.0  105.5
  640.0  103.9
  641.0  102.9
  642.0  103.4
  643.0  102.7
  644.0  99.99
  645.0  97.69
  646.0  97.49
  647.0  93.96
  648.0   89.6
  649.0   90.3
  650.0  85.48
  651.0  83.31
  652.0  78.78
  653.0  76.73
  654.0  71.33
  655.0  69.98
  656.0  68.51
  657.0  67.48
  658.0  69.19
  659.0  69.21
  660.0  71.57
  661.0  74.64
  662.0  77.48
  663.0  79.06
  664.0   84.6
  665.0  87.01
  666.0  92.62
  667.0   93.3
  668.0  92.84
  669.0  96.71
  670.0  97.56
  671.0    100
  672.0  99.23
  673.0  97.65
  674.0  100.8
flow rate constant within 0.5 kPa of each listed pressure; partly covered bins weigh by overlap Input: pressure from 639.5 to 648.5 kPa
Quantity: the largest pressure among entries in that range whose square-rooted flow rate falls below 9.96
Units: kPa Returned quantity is 648.0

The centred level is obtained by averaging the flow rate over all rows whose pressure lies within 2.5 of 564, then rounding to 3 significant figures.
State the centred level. 103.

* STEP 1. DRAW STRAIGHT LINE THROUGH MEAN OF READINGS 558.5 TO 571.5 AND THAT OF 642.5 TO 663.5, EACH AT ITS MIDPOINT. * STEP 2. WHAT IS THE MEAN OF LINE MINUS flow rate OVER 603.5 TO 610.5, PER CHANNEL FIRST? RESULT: -17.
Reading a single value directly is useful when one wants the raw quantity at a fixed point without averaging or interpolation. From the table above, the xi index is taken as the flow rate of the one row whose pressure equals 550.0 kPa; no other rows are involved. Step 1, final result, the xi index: 109.4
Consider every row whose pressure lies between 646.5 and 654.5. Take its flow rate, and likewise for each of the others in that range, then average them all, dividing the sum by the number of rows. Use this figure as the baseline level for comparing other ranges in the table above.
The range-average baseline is 84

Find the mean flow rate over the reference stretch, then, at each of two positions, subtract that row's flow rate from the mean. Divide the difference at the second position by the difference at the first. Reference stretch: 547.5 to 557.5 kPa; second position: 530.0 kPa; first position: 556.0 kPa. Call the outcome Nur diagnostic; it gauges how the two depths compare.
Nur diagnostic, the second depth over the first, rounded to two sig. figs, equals 26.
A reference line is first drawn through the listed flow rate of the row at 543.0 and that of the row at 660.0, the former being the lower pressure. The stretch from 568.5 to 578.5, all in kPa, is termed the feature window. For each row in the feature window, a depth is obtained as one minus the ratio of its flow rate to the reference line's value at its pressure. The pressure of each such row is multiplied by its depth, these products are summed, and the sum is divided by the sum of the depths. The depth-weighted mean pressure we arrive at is 574.4 kPa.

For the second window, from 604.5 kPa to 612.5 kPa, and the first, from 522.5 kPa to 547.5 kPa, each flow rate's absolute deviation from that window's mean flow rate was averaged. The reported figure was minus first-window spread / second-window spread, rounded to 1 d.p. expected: -2.4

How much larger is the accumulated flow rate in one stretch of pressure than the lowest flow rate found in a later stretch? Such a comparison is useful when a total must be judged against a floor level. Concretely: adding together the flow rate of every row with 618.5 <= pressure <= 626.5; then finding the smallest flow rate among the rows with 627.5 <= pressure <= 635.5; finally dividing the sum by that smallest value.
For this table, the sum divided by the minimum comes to 8.4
